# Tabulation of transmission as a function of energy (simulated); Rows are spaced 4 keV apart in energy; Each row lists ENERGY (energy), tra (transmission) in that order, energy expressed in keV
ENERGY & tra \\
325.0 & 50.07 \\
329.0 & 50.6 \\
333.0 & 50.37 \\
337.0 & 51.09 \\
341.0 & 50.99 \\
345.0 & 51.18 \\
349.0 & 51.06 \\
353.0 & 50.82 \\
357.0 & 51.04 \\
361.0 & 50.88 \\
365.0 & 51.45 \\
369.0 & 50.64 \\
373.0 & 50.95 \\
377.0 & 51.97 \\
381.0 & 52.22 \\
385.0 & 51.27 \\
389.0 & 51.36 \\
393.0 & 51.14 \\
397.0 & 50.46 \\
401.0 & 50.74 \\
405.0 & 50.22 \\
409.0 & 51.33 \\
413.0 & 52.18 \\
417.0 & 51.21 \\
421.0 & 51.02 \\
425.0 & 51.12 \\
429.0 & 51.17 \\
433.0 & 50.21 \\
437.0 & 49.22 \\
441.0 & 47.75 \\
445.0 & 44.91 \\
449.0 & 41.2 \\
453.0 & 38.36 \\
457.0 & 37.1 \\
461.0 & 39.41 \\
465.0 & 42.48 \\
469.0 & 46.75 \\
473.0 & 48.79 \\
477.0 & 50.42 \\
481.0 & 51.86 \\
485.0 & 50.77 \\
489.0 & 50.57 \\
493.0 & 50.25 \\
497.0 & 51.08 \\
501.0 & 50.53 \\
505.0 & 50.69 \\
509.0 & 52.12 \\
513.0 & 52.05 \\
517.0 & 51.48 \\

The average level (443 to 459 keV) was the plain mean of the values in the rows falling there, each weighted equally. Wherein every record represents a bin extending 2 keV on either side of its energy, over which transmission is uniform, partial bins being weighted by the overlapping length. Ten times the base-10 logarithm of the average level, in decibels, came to 16.06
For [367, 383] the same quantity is 17.11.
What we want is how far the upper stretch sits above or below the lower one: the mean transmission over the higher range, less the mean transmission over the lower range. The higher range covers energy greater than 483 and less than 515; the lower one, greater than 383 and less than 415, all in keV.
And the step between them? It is 0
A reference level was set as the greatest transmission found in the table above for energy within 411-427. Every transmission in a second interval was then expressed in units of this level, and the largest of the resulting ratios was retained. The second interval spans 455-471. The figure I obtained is 0.90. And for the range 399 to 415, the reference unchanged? 1.00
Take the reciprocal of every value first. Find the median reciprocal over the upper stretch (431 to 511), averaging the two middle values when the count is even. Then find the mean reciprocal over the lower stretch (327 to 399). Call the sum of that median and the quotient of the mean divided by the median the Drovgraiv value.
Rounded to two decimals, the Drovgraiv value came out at 0.99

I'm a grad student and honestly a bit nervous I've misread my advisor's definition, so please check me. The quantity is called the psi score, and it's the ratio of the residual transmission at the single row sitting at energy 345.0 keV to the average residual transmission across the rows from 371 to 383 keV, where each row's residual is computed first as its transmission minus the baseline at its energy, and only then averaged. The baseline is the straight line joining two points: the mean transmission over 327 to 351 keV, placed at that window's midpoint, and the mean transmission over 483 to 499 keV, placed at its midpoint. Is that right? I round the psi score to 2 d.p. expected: 0.35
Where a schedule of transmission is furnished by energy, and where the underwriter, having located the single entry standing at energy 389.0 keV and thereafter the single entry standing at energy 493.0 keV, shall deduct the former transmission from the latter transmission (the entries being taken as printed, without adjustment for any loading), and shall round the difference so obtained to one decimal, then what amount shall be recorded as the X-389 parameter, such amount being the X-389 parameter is -1.1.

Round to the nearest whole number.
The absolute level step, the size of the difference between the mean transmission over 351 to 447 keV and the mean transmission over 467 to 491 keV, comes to 1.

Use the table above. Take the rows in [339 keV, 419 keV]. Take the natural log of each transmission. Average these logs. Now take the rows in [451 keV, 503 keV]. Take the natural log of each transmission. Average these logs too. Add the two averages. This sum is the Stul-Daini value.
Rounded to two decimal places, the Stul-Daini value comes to 7.77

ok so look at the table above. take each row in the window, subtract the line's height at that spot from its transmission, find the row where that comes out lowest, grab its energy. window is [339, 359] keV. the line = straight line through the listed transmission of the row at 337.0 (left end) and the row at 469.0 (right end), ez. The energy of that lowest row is 341.0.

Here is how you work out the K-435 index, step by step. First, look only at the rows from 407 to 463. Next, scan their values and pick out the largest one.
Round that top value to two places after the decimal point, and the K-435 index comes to 52.18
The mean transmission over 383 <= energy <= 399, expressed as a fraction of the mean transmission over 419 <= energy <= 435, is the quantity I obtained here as 1.00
